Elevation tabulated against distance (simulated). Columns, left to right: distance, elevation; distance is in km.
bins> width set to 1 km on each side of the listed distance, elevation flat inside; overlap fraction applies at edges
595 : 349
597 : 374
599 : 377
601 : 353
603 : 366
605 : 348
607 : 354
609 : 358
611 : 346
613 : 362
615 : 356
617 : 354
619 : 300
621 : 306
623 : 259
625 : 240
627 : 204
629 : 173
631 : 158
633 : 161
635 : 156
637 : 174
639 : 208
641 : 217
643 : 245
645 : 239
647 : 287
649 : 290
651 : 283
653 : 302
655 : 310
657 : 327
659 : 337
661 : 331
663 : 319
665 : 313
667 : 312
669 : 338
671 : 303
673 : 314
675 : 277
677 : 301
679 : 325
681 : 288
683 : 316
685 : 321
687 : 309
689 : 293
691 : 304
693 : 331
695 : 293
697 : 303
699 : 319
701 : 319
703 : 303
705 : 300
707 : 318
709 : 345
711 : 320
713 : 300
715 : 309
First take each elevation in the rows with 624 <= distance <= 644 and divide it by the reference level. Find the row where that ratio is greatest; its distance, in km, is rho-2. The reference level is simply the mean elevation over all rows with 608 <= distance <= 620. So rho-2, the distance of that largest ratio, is 643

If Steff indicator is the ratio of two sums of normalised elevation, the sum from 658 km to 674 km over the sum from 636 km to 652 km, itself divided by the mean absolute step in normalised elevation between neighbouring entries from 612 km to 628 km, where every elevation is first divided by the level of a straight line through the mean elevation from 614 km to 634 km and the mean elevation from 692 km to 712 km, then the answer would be 12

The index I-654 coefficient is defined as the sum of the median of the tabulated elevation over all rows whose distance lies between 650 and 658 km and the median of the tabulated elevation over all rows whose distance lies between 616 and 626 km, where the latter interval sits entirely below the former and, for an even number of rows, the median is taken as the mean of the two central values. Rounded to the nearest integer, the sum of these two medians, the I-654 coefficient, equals 606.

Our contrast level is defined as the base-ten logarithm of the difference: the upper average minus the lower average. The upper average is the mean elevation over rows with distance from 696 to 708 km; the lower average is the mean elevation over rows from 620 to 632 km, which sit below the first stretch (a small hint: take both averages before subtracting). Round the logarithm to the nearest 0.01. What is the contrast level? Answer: 1.94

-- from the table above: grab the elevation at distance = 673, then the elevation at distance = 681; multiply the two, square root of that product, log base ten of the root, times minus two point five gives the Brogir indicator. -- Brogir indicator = -6.20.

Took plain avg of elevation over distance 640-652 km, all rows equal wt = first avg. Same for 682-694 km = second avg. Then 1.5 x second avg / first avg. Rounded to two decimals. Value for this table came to 1.80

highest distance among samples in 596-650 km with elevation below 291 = 649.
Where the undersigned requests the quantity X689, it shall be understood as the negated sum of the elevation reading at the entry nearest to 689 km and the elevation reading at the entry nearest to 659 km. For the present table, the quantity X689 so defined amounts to -630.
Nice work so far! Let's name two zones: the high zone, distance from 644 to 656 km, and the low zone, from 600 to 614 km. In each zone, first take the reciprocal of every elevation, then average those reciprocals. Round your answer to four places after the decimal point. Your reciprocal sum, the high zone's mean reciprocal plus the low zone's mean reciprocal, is 0.0063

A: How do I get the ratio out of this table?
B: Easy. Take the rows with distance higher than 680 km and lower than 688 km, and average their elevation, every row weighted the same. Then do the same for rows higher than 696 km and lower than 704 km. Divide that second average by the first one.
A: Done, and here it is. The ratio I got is 1.0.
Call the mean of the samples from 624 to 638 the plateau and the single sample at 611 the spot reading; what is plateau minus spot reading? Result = -165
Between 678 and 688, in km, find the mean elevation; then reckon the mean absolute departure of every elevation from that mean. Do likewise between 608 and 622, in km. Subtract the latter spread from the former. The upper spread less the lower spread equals -11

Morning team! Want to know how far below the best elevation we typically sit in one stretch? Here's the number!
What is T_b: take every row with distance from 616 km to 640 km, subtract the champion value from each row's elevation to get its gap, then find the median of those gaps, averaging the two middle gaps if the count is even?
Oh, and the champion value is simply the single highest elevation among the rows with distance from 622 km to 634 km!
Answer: -53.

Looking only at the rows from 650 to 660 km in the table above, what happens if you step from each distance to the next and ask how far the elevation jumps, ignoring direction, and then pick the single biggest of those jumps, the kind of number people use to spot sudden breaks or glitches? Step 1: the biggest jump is 19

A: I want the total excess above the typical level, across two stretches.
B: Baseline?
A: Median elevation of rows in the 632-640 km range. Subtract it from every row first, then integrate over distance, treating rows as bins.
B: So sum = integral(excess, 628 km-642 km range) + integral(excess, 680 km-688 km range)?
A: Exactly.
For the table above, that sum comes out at 1277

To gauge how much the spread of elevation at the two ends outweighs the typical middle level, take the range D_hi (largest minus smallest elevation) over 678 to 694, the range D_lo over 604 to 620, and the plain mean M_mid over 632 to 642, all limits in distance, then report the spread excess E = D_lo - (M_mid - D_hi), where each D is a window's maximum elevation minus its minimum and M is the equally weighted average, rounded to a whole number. -78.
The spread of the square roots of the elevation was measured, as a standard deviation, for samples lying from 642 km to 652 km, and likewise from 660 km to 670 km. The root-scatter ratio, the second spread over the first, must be 0.4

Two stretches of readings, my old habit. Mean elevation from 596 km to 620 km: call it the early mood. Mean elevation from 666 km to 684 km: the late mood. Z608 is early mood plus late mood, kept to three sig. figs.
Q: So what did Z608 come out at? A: 662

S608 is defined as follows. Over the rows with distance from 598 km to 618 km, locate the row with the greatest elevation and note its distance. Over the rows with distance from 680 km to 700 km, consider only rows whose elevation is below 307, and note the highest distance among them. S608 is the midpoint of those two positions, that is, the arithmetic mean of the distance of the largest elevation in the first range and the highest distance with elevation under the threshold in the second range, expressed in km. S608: 648 km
